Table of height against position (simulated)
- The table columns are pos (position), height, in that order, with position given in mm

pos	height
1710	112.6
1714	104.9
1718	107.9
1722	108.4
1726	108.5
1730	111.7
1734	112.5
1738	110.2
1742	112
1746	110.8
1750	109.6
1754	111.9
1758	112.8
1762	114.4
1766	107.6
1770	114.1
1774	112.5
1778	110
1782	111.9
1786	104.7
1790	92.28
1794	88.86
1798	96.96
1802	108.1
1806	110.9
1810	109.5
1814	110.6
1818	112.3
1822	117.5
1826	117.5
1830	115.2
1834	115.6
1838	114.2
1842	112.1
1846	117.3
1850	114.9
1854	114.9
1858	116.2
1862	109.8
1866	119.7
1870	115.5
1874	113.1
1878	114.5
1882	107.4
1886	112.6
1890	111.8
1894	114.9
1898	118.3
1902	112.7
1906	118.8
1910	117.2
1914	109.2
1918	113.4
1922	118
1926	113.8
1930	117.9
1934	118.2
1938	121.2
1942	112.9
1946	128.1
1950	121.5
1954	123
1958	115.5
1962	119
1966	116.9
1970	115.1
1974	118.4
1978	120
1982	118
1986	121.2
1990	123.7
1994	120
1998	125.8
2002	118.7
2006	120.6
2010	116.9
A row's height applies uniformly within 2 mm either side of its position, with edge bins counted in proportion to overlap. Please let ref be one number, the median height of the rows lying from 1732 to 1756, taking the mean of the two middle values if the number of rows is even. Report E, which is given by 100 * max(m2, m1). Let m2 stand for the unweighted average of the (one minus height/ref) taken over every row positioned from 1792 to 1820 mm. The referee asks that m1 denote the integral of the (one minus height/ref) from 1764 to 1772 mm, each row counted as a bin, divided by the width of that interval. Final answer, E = 5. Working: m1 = 0.004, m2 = 0.054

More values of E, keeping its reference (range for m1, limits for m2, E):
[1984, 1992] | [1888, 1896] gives -2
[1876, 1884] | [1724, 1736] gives 0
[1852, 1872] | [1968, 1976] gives -3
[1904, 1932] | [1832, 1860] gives -3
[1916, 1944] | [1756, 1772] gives -1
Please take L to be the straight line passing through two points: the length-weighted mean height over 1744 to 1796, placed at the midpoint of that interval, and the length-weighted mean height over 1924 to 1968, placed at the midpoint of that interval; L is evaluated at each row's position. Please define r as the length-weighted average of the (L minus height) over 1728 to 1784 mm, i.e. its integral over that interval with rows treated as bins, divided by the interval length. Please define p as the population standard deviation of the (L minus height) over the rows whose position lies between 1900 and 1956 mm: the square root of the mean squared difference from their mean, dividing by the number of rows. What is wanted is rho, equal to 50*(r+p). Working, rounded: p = 4.2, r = -4.7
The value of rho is -22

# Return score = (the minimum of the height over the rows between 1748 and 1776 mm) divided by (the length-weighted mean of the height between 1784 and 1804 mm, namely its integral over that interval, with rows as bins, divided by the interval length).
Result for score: 1.096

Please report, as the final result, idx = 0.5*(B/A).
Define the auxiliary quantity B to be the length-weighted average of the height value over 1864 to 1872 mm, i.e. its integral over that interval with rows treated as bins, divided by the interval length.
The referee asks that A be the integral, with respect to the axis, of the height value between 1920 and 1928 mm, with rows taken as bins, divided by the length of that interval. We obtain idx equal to 0.507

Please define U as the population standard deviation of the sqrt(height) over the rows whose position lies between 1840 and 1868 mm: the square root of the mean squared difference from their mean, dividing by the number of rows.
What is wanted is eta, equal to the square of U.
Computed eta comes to 0.0200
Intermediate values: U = 0.142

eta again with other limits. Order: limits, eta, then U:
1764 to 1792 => 0.1161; 0.341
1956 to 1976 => 0.0051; 0.071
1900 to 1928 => 0.0221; 0.149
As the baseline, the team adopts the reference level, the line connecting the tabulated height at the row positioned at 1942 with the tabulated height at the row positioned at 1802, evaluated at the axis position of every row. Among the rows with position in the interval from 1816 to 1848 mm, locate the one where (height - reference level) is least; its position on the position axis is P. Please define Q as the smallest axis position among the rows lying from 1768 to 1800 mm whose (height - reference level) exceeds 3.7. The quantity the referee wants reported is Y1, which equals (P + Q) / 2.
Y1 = 1806 mm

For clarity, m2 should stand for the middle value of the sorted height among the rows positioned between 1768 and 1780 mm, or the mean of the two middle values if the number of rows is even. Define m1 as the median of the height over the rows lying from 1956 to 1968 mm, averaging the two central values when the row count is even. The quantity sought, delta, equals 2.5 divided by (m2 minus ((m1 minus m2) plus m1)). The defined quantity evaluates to -0.28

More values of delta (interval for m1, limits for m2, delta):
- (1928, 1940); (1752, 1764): -0.23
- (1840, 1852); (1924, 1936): 0.42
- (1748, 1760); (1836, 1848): 0.54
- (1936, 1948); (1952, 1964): -0.57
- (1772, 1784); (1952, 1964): 0.18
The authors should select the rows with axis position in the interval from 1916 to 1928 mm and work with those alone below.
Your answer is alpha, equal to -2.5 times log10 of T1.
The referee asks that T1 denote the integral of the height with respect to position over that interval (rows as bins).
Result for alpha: -7.85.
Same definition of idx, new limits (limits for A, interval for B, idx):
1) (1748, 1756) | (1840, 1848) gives 0.518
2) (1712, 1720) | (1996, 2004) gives 0.574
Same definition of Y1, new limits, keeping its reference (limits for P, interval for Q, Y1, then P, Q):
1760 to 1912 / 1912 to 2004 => 1858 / 1794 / 1922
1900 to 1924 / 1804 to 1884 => 1868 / 1914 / 1822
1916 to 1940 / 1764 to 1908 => 1844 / 1918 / 1770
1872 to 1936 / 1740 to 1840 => 1812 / 1882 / 1742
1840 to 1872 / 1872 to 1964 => 1870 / 1862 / 1878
